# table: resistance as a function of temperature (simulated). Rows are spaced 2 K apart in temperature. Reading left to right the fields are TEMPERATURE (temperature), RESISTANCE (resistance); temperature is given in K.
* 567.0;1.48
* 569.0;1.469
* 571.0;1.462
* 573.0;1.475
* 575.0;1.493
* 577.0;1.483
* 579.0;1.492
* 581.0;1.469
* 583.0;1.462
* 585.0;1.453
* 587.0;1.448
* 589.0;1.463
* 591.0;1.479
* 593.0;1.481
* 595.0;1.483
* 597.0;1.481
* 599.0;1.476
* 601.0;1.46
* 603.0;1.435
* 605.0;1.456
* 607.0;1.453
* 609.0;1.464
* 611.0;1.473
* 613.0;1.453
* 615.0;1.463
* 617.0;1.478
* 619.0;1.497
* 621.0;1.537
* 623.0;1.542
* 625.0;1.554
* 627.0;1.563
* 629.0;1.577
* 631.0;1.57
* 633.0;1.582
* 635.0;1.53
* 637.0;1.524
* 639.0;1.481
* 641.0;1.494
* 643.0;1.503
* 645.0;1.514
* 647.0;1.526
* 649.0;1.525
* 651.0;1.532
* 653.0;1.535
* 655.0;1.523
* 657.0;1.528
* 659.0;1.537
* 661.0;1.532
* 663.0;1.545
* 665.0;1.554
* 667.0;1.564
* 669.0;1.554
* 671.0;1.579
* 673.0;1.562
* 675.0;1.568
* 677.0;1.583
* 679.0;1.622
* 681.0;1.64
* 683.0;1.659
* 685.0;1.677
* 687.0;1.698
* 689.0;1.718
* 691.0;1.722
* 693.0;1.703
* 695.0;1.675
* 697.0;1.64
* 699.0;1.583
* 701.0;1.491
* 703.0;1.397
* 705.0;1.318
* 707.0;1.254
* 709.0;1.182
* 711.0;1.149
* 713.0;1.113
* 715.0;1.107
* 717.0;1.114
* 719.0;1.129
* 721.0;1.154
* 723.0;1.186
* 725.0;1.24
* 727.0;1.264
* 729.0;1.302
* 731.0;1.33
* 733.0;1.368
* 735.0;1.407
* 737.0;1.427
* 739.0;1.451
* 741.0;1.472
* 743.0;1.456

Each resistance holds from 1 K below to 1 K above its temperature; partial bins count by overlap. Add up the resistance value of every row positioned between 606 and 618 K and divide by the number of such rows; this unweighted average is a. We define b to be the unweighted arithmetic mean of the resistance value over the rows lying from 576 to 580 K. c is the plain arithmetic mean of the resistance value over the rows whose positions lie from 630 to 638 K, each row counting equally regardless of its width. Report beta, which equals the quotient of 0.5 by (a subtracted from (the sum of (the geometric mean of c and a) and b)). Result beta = 0.327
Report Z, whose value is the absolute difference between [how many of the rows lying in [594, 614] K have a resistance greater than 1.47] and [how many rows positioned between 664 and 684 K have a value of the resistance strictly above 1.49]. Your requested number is 6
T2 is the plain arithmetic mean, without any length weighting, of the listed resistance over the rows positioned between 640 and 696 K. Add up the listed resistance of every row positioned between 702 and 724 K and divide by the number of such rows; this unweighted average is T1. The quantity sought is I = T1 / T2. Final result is 0.75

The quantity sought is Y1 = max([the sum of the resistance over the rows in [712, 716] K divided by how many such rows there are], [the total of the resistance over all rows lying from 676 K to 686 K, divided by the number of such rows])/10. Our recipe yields 0.164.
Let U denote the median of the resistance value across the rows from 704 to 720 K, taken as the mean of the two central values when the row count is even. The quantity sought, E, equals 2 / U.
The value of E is 1.76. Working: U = 1.1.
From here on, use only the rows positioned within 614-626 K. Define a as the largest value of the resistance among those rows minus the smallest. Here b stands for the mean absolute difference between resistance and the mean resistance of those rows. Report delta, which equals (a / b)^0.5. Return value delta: 1.67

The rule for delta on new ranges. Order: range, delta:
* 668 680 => 2.02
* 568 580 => 1.73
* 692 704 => 1.83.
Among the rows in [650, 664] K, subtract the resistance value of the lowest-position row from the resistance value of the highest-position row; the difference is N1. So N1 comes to 0.01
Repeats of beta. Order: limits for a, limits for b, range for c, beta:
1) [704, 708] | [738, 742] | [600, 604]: 0.325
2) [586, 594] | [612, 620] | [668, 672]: 0.329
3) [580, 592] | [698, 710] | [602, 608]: 0.367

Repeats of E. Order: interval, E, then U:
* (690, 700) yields 1.19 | 1.7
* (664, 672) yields 1.28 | 1.6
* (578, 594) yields 1.36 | 1.5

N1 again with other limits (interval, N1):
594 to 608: -0.03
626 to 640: -0.08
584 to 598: 0.03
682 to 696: 0.02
